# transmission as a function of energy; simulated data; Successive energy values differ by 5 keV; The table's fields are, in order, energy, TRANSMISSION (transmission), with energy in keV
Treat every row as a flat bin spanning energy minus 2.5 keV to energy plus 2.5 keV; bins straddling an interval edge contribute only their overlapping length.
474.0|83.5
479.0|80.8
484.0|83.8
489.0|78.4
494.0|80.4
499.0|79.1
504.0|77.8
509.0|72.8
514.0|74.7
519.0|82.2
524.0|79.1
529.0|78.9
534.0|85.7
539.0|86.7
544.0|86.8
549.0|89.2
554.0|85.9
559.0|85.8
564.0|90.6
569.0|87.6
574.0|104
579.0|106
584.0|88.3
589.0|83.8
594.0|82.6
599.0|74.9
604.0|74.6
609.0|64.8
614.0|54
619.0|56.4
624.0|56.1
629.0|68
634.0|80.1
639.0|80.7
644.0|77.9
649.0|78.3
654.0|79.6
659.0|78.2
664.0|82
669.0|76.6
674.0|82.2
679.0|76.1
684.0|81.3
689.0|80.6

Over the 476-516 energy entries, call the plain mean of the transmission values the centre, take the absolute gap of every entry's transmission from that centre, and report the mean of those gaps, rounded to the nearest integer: 3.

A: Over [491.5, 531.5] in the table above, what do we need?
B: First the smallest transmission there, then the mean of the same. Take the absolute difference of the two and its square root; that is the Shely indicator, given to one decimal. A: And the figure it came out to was 2.3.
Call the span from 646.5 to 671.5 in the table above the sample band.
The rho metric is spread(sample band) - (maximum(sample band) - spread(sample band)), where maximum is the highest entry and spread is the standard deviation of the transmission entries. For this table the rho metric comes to -78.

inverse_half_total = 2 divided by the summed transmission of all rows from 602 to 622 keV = 0.0080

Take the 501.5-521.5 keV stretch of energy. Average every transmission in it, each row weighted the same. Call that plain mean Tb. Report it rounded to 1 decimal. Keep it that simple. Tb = 76.9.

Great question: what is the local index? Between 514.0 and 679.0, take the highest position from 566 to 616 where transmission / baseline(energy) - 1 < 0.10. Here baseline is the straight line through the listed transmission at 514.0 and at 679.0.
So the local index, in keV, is 614.0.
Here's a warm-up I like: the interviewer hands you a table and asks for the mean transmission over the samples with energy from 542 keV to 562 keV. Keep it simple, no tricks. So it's 87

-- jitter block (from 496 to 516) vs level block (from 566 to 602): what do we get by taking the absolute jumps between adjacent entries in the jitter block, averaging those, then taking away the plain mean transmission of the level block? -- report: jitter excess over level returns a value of -87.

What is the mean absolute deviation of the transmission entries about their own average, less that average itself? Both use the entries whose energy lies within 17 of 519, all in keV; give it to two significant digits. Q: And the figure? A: -76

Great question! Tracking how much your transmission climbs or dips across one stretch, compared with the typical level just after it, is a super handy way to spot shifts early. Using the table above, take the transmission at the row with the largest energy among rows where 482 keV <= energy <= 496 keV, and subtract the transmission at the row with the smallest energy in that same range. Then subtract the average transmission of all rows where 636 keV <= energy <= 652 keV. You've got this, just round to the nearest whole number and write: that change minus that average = -82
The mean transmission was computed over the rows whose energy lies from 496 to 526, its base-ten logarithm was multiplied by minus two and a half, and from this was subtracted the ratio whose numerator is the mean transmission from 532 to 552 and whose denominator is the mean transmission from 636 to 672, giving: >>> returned -5.83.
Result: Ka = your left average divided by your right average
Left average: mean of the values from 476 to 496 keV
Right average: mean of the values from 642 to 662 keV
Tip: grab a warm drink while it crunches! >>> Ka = 1.03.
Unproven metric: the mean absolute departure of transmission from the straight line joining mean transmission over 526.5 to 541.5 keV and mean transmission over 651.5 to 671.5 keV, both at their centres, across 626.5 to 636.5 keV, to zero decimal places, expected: 6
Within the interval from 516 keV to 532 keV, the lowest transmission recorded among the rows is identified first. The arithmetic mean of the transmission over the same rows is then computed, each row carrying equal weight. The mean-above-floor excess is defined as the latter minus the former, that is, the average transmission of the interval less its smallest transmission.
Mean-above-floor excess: 1.17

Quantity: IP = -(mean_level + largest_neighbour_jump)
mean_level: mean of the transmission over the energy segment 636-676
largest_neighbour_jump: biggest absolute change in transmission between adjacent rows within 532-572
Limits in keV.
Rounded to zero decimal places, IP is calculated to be -84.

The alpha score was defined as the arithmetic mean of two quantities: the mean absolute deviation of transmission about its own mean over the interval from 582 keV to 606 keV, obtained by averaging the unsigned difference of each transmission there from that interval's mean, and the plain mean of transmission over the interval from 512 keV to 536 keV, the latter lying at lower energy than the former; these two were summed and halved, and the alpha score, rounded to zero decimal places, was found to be 42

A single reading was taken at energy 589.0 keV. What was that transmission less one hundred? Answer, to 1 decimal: -16.2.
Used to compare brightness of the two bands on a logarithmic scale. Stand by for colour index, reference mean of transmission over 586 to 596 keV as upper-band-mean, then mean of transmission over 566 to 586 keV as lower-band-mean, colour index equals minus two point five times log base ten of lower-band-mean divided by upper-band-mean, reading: -0.16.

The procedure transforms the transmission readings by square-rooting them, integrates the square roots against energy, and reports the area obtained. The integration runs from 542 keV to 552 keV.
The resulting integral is 94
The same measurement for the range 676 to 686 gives 89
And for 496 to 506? 89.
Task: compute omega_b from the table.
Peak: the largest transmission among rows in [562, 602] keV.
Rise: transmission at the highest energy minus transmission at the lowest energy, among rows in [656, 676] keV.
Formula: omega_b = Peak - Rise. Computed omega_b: 102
